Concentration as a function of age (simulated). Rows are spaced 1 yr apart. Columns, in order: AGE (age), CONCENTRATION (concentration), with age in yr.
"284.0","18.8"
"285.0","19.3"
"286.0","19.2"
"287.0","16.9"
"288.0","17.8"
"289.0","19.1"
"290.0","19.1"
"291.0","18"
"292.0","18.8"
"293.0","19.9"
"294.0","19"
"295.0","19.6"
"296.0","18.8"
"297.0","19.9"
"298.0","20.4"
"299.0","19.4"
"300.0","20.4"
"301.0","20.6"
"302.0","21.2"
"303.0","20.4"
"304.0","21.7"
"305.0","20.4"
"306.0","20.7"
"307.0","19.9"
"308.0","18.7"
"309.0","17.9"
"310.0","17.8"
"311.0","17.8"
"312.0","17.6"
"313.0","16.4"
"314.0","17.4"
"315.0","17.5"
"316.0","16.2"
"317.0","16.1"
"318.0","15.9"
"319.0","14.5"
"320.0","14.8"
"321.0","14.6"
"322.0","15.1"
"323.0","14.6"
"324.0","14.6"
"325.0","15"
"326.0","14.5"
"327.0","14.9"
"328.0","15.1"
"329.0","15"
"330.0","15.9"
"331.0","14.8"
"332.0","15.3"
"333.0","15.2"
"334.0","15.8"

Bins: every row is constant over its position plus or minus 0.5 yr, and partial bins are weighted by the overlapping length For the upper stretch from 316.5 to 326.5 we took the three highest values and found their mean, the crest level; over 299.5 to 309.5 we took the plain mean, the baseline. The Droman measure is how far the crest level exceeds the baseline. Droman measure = -4.5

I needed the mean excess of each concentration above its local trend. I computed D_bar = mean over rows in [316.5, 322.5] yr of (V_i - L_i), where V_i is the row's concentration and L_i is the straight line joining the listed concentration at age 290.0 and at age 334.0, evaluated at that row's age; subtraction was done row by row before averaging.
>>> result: -1.7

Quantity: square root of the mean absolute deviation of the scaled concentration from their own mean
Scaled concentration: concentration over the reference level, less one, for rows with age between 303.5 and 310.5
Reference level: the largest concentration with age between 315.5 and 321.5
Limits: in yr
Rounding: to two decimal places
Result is 0.28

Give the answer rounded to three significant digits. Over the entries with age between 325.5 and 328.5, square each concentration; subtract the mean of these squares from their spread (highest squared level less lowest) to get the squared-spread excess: -202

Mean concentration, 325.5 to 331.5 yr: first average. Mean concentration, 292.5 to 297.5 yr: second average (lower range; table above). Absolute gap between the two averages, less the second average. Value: -15.0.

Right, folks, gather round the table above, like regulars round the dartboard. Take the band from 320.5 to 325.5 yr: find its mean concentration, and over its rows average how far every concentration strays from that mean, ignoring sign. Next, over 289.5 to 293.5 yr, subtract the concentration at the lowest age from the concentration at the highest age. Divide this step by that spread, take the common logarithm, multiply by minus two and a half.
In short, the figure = -1.4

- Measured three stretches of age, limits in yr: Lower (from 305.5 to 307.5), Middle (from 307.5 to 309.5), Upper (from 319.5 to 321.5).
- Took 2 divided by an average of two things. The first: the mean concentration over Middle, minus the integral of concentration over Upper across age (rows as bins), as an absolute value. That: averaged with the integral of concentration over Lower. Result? 0.0774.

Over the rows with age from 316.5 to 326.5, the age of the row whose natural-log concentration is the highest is 317.0 yr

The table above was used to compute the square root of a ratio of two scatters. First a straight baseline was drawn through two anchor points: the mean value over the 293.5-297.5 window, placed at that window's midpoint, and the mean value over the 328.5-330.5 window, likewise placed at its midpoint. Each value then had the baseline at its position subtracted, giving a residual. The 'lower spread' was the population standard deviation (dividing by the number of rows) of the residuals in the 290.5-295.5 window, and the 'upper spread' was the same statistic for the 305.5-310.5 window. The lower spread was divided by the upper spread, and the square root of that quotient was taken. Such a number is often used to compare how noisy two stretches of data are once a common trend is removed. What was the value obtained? 0.90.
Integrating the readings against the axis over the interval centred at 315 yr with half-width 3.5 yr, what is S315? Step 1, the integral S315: 117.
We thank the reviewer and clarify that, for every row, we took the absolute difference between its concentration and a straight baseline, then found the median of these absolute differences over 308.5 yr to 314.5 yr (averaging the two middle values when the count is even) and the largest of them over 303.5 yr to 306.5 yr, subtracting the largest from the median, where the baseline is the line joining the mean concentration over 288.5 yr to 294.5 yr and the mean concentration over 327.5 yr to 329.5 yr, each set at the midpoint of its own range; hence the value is -3.3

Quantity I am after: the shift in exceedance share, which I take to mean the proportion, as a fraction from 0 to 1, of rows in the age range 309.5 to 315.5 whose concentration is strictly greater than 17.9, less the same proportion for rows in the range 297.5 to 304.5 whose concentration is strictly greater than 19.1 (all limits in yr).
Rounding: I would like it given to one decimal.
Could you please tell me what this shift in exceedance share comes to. -1.0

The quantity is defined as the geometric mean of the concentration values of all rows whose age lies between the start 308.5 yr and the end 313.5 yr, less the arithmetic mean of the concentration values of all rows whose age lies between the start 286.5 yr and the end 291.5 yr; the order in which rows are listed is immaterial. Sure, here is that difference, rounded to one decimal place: -0.7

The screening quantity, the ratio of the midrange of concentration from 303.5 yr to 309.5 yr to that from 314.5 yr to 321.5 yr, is 1.24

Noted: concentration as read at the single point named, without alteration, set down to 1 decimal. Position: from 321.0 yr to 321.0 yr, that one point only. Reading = 14.6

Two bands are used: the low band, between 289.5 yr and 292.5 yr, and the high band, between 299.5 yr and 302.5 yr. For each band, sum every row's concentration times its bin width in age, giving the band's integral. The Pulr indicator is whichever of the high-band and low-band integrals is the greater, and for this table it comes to 62.2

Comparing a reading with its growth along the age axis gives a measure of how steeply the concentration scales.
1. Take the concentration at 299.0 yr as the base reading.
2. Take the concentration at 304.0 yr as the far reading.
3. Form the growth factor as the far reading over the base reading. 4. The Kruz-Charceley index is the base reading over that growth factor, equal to 17.3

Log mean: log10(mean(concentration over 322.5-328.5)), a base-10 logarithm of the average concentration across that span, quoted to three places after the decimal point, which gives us 1.170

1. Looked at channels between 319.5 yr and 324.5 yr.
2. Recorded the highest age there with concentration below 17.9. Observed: 324.0 yr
